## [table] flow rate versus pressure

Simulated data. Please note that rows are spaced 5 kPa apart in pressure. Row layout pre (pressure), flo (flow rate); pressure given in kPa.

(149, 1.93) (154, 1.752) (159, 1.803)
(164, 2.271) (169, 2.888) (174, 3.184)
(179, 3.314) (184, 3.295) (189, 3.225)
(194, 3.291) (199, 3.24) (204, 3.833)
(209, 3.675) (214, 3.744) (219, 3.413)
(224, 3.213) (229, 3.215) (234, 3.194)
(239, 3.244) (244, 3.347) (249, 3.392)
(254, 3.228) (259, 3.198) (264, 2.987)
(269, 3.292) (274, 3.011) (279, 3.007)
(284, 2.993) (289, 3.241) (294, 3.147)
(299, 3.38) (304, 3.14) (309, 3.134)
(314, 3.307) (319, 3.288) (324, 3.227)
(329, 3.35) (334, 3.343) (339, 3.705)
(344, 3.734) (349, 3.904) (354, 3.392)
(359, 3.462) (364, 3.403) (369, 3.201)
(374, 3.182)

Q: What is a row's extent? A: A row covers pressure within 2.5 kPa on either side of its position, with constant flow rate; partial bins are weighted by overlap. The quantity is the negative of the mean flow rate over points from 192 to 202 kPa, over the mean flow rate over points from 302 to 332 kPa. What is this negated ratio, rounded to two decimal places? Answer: -1.01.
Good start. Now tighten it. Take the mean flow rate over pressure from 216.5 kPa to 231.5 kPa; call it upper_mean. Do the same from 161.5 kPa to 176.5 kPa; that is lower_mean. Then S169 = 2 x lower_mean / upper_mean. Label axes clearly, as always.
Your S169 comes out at 1.7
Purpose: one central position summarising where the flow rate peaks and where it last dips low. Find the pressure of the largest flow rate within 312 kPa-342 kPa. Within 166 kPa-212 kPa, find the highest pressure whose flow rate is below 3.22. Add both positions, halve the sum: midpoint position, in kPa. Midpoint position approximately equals 256.5 kPa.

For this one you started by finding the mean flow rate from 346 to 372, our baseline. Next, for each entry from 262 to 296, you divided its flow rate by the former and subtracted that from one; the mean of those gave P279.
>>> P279 0.11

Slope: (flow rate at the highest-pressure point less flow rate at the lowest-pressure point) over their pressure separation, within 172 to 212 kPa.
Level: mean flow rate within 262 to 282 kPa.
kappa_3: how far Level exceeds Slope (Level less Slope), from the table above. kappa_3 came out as 3.06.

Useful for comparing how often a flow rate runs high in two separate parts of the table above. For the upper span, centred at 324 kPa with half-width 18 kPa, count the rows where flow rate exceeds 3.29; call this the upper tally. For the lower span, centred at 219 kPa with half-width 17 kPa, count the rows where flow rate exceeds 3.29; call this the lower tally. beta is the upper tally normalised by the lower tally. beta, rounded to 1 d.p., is 1.0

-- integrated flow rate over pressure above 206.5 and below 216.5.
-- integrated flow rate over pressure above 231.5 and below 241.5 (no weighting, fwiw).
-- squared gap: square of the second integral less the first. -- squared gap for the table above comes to 24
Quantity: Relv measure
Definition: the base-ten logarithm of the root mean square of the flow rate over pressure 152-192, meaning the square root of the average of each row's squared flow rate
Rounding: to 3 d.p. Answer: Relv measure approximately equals 0.445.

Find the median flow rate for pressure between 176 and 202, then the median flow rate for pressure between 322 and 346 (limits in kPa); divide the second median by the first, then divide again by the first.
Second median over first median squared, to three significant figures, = 0.309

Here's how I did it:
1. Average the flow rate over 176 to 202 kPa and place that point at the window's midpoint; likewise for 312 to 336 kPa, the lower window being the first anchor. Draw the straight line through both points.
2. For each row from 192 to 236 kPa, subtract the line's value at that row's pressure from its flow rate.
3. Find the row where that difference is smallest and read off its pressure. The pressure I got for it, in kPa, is 234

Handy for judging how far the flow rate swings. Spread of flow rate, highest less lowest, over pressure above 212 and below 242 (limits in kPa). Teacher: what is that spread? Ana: 0.55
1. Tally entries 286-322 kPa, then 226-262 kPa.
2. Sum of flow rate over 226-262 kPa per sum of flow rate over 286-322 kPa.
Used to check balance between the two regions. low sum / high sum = 1.01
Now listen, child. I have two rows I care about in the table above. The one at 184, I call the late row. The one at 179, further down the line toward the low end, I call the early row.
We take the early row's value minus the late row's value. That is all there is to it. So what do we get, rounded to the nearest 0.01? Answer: 0.02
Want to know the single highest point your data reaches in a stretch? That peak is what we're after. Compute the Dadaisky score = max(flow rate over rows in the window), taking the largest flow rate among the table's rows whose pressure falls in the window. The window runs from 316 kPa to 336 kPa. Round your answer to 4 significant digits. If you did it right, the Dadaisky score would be 3.350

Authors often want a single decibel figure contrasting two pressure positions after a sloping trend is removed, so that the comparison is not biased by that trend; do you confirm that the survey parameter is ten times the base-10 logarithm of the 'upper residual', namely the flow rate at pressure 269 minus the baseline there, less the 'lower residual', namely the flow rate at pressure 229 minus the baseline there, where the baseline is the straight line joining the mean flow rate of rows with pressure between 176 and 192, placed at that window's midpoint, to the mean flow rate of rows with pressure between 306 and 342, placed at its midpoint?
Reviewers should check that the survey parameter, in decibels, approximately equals -12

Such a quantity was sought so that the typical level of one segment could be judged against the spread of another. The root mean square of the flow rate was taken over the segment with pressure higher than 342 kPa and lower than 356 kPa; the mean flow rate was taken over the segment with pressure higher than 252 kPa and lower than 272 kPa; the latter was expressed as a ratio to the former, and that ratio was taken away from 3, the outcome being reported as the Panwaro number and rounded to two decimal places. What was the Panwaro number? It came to 2.14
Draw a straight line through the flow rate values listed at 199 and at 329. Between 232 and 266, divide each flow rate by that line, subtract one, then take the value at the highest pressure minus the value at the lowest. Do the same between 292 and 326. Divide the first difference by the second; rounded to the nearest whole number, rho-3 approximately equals -4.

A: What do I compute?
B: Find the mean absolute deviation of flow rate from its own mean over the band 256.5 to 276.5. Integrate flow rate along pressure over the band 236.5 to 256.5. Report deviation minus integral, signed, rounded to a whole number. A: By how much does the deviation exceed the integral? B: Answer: -66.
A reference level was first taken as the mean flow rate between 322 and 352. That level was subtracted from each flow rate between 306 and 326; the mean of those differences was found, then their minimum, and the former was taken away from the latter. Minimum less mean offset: -0.10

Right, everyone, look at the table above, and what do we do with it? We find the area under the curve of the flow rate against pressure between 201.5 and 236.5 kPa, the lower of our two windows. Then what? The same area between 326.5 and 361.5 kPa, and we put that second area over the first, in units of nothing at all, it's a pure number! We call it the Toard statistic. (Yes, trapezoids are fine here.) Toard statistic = 1.02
